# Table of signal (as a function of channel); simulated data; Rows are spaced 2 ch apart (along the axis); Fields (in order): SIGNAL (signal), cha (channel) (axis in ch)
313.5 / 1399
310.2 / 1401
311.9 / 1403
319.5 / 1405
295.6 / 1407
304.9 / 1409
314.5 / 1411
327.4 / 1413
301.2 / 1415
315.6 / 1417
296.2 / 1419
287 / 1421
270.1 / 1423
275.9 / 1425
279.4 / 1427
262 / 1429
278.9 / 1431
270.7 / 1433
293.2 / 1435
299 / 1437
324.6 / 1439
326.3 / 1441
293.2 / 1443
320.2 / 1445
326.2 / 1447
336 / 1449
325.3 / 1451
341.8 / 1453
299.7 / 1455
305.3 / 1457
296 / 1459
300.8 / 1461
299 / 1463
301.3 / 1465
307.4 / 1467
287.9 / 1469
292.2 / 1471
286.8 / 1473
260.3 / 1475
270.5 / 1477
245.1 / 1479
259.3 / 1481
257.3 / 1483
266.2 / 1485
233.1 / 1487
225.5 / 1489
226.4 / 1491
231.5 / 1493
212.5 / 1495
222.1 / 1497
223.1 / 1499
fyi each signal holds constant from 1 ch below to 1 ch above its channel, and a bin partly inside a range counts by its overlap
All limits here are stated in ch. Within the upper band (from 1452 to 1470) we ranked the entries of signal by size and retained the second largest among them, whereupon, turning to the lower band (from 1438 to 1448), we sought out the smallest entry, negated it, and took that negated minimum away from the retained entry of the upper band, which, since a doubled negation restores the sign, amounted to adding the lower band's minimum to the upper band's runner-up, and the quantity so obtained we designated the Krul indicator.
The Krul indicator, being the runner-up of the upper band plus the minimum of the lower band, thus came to 601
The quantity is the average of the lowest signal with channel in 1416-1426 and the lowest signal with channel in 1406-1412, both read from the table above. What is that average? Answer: 283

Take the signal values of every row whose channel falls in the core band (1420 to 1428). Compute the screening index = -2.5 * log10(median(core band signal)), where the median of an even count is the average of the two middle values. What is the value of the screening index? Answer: -6.11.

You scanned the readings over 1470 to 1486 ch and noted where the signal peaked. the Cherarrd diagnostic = 1471 ch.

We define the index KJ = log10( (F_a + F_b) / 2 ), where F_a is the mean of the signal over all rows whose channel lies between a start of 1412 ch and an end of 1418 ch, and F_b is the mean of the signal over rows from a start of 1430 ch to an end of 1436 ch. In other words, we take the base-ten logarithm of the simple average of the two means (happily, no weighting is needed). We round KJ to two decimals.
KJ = 2.47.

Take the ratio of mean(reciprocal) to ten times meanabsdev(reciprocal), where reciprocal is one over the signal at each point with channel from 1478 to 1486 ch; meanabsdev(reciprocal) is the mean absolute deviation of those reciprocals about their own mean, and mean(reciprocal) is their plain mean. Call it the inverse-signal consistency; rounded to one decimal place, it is 4.2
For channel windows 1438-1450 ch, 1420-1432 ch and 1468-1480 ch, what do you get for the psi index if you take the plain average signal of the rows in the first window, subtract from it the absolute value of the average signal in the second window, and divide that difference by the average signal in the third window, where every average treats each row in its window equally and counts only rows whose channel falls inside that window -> 0.17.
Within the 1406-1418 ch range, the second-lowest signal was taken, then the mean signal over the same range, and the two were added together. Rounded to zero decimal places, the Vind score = 611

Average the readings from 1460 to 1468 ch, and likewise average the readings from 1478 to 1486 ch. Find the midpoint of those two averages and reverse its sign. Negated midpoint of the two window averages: -280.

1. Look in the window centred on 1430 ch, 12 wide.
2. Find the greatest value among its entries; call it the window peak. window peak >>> 293.2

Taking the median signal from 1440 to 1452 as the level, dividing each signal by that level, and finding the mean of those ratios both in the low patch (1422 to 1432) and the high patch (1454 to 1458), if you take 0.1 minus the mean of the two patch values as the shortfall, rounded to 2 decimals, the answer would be -0.78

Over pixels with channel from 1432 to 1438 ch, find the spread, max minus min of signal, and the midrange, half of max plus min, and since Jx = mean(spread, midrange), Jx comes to 157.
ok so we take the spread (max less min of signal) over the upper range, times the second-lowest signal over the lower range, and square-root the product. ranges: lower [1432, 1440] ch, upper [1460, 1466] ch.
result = 26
